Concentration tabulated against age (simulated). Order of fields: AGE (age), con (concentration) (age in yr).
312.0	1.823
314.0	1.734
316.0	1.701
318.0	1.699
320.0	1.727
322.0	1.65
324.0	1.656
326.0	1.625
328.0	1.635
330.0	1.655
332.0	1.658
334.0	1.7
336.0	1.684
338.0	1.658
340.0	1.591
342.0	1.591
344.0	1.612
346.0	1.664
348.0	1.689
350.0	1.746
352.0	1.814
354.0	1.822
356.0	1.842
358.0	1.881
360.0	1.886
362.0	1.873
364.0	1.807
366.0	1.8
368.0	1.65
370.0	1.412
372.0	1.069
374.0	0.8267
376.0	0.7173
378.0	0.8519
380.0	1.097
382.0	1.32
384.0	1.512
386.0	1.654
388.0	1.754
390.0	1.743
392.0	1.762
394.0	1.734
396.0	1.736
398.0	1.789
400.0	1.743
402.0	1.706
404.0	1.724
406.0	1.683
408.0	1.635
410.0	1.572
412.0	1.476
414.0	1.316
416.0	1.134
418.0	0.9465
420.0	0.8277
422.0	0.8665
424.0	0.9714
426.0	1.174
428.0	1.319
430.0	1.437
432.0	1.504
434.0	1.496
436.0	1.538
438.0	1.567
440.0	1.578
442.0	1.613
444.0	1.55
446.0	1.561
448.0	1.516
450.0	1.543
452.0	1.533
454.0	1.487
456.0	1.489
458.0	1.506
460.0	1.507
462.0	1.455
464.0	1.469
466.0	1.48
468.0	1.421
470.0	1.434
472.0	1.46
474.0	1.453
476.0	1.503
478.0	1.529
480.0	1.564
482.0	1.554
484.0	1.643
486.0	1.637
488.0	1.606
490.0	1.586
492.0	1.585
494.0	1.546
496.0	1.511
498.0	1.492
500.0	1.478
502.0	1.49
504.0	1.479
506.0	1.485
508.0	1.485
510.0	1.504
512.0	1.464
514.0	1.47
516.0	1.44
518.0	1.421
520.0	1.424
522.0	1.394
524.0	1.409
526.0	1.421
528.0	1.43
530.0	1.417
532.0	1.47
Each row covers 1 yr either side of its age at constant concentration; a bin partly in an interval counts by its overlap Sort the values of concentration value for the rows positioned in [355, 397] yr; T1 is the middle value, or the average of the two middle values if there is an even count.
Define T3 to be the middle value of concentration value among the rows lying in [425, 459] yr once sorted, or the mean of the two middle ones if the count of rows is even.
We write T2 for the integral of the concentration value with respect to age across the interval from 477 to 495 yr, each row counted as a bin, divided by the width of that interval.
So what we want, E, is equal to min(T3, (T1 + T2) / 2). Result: 1.52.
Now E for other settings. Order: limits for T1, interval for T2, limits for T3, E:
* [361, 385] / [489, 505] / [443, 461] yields 1.44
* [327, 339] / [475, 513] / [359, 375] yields 1.60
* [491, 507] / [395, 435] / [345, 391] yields 1.45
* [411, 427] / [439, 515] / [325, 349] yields 1.29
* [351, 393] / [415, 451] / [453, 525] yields 1.49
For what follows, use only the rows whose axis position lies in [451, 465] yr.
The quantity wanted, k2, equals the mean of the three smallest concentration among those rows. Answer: 1.47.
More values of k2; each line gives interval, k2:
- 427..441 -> 1.42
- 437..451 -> 1.54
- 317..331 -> 1.64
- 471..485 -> 1.47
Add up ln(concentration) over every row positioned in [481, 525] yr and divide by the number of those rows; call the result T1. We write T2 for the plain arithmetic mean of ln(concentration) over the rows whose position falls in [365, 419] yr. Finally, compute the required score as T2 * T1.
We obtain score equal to 0.14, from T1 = 0.408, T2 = 0.34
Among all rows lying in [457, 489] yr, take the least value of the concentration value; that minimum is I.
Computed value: 1.421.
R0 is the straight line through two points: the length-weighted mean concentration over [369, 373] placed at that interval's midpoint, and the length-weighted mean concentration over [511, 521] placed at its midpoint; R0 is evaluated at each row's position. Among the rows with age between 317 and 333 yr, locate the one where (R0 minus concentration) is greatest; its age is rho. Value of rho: 326.0 yr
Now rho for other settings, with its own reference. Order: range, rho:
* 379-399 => 380.0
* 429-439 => 430.0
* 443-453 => 448.0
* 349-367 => 350.0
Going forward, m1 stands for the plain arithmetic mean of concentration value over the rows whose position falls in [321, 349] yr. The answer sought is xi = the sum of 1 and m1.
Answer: 2.6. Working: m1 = 1.6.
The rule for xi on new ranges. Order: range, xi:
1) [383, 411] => 2.7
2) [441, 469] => 2.5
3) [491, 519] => 2.5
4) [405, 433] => 2.3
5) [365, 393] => 2.4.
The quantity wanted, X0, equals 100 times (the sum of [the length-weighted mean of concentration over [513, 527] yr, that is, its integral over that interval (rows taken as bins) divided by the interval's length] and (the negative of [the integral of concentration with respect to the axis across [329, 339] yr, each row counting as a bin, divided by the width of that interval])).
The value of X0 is -25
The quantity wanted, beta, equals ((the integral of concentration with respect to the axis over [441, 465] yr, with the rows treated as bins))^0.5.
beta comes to 6.0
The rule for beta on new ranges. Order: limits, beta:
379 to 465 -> 11.3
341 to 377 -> 7.6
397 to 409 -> 4.5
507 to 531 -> 5.9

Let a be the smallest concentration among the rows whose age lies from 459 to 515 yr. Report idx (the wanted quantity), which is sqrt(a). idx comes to 1.19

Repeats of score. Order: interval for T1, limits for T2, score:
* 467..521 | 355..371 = 0.23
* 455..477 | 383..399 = 0.21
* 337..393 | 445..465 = 0.17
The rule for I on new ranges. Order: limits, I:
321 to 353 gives 1.591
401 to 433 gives 0.8277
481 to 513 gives 1.464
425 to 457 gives 1.174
